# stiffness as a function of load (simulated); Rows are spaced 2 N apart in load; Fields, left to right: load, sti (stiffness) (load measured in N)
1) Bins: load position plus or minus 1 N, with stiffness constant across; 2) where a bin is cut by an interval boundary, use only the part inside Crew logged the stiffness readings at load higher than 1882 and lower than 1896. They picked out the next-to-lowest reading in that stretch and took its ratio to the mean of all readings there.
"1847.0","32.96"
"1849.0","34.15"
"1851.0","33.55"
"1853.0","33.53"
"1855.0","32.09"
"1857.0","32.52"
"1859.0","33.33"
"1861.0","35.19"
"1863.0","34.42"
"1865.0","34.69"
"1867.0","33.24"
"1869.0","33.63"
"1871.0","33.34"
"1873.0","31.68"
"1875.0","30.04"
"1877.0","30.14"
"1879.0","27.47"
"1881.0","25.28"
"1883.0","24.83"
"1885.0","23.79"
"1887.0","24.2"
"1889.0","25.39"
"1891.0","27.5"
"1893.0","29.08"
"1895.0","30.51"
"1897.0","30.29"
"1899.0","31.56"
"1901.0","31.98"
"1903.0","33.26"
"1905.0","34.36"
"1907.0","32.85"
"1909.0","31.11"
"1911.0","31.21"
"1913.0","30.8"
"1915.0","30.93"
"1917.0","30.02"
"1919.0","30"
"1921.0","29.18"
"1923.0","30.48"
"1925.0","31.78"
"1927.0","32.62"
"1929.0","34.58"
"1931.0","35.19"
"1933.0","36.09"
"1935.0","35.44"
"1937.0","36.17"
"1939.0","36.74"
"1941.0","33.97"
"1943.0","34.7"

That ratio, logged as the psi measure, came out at 0.914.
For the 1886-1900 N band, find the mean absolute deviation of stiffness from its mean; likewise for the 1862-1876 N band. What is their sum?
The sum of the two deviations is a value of 3.5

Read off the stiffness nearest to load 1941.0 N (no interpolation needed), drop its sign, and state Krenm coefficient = 34.0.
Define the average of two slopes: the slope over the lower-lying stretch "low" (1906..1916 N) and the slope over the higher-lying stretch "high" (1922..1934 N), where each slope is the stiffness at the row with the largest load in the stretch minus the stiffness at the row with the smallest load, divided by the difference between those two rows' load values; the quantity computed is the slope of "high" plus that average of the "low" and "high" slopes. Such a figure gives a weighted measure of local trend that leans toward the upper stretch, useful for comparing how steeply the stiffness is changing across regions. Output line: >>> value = 0.7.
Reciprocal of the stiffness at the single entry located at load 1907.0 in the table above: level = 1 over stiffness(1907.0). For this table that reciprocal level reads 0.0304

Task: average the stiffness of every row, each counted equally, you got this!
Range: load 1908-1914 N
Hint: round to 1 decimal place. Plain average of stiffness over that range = 31.0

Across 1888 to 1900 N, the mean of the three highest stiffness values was 30.8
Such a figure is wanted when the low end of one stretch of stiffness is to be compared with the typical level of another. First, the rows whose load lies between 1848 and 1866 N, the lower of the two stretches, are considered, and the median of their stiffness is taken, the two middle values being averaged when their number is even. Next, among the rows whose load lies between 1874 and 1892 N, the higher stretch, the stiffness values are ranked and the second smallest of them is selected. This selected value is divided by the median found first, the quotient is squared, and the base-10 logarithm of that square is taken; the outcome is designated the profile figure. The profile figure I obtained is -0.28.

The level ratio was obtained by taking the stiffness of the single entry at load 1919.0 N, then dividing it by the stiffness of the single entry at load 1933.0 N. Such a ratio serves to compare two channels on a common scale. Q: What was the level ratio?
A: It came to 0.83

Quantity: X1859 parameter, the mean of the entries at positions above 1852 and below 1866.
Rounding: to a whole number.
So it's 34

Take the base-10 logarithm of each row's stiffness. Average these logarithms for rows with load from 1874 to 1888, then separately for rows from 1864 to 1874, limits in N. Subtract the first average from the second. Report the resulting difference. 0.101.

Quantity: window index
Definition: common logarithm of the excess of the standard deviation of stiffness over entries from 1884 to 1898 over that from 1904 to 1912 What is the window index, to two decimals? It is 0.11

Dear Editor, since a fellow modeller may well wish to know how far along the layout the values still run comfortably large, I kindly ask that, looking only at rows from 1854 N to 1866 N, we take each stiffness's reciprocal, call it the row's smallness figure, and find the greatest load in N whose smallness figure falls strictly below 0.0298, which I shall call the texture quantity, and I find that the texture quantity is 1865.0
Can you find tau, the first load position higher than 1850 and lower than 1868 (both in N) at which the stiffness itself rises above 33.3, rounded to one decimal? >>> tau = 1851.0 N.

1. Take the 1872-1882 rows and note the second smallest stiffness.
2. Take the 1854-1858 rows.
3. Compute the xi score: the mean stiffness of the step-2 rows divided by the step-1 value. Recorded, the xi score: 1.18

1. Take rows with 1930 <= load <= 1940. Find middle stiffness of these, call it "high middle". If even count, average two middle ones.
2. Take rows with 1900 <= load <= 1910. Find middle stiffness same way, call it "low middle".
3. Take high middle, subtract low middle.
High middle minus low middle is 3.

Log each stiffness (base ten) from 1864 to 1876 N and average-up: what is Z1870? 1.52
